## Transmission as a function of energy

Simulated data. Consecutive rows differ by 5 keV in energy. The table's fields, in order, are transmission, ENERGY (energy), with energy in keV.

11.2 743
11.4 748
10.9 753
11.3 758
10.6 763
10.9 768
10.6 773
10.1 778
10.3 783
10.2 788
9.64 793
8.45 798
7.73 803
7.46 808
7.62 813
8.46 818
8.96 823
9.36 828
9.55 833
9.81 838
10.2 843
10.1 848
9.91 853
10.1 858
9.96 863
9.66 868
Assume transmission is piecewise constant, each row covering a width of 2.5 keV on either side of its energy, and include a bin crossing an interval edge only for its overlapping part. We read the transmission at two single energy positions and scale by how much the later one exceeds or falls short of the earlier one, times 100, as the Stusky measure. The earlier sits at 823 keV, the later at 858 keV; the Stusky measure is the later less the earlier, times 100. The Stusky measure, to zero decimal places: 114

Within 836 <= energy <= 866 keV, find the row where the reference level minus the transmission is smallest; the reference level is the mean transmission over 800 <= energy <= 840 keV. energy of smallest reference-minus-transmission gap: 843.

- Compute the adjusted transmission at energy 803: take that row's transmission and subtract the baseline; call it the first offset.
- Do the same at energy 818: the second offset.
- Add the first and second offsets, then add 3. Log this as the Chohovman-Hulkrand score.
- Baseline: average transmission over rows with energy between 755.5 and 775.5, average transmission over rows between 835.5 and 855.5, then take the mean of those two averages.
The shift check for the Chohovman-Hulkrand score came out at -1.7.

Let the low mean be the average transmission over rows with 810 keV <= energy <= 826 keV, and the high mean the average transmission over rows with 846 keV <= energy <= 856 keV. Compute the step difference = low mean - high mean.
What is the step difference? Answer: -1.7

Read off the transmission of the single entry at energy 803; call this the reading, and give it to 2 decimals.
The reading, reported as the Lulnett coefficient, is 7.73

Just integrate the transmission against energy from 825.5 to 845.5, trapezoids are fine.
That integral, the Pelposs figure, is 195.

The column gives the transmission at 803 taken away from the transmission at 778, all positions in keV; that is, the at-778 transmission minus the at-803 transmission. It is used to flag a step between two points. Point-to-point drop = 2.4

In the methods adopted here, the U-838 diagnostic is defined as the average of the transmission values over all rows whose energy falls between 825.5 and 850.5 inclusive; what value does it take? 9.8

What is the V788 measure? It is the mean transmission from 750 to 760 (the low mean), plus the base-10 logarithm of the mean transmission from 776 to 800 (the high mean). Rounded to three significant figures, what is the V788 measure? 12.1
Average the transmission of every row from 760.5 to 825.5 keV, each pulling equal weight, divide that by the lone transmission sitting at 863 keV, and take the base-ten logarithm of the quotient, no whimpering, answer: -0.03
